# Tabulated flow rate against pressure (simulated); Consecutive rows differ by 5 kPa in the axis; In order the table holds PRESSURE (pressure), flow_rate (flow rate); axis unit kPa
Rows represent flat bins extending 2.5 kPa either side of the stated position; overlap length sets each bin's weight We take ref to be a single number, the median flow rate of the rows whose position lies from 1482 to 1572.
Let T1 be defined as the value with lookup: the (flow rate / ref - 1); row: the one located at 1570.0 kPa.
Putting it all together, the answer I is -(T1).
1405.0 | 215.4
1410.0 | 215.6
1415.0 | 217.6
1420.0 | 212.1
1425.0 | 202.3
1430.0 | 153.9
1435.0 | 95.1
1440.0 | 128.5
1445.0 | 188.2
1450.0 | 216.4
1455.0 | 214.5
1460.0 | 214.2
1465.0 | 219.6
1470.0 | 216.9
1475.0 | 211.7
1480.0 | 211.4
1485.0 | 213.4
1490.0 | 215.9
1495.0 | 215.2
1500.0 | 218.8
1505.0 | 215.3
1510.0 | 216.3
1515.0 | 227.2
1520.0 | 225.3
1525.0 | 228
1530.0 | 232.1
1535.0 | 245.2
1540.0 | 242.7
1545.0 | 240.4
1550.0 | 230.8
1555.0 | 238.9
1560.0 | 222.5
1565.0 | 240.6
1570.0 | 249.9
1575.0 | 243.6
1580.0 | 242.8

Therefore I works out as -0.10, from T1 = 0.10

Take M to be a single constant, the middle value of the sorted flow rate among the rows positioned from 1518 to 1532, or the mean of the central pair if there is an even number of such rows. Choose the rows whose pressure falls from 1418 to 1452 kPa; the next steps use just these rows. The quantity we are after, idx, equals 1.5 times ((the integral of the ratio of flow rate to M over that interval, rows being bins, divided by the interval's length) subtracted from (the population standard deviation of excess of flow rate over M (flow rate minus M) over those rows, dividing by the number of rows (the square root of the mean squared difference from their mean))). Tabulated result 63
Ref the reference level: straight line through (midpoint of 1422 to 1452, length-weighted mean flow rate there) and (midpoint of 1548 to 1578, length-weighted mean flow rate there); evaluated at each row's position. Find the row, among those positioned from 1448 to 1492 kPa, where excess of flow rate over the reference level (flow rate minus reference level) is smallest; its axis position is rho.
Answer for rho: 1490.0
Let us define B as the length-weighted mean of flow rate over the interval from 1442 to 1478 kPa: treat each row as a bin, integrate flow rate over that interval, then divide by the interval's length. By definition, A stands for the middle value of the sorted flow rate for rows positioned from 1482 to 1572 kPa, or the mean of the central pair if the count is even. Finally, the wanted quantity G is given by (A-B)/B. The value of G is 0.081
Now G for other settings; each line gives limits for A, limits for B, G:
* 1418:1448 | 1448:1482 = -0.204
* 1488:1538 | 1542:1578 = -0.068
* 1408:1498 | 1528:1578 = -0.105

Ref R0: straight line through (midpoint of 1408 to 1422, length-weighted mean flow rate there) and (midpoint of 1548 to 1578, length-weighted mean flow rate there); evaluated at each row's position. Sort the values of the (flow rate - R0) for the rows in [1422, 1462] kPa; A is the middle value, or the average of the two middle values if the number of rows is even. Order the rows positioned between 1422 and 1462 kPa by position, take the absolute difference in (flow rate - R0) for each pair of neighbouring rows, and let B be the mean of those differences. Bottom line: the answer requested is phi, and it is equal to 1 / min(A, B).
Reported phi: -0.04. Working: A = -23.0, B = 33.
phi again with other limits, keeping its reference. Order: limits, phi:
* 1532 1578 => 0.26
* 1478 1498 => -0.08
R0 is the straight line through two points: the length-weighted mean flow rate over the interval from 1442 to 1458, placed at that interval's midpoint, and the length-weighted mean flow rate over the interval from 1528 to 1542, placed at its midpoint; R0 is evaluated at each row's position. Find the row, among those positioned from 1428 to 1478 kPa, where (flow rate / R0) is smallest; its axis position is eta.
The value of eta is 1435.0 kPa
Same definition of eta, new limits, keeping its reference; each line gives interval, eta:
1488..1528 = 1510.0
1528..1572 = 1560.0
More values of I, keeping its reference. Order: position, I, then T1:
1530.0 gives -0.02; 0.02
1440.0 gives 0.44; -0.44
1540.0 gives -0.07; 0.07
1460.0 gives 0.06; -0.06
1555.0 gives -0.05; 0.05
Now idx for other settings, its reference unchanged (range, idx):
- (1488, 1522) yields 6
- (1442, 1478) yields 13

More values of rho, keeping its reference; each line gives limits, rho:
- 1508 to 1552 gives 1550.0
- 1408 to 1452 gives 1435.0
